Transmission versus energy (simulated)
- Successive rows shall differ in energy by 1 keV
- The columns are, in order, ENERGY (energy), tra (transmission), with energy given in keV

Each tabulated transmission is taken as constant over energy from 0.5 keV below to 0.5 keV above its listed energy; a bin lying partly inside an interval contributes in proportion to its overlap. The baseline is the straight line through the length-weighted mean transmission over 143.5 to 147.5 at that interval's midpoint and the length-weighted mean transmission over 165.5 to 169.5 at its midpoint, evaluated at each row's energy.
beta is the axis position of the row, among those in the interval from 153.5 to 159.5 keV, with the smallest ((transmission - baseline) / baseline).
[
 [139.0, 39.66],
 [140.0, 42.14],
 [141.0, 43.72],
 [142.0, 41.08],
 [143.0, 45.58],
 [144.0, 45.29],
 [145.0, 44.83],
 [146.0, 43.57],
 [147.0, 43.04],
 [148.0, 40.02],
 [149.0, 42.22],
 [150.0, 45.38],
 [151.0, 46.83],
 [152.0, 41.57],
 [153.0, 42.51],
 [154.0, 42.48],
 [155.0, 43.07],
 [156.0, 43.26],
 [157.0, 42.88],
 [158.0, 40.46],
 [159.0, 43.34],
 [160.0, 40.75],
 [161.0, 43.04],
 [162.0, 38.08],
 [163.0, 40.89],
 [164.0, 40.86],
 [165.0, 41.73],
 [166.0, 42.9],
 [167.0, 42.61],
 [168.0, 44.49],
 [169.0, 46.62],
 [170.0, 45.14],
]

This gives 158.0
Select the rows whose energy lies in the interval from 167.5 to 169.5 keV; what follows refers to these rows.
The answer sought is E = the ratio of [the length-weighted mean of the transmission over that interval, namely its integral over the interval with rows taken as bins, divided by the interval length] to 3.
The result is 15.2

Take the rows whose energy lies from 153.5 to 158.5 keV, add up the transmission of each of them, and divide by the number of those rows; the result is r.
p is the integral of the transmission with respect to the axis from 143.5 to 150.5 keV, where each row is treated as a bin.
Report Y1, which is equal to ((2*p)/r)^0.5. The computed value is 3.8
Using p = 304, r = 42.4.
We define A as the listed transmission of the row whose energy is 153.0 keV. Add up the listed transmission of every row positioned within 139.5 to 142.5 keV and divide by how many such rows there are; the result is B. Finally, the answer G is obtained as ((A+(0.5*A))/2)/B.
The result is 0.75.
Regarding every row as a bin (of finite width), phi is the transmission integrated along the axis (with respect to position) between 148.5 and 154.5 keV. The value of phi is 261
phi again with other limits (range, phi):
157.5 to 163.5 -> 247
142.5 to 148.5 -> 262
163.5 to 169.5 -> 259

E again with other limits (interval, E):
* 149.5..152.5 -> 14.9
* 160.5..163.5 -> 13.6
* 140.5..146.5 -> 14.7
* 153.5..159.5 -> 14.2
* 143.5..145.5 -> 15.0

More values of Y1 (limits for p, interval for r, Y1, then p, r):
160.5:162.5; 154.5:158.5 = 2.0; 81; 42.4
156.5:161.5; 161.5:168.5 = 3.2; 210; 41.7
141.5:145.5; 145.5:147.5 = 2.9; 177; 43.3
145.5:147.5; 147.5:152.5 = 2.0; 87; 43.2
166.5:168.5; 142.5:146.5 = 2.0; 87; 44.8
